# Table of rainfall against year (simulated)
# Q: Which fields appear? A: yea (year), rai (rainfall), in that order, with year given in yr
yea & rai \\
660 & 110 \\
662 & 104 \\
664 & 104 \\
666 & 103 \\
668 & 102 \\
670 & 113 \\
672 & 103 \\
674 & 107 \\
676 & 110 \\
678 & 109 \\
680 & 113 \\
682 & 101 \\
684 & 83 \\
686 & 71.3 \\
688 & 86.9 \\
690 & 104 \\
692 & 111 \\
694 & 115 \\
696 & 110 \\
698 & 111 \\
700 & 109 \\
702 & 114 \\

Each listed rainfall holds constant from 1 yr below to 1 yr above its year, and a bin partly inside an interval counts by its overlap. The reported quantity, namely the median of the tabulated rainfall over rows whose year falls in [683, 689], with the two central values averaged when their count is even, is 83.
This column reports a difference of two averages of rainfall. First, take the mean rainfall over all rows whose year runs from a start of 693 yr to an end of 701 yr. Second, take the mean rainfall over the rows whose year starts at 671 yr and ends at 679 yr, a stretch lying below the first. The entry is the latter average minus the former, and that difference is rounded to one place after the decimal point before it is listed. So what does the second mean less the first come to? -4.0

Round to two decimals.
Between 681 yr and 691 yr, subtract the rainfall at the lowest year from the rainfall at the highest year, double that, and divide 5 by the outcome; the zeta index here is 0.83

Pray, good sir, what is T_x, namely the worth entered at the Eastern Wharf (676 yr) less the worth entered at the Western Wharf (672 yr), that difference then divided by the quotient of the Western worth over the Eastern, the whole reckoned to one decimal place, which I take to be 7.5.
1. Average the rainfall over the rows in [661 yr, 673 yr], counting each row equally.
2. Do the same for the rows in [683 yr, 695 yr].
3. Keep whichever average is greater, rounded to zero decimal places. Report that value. 105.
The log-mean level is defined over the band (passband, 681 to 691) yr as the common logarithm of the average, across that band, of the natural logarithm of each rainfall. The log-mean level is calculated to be 0.651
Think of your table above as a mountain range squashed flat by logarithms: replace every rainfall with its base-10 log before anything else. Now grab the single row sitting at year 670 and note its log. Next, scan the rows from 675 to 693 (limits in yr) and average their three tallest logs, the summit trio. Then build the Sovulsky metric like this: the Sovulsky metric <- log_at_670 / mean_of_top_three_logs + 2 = 3.00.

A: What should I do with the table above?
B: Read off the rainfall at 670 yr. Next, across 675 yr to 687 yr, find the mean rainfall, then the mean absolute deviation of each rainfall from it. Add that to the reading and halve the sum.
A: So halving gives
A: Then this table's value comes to 63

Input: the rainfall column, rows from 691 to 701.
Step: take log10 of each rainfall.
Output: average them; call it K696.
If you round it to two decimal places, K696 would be 2.05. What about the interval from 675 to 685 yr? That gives 2.01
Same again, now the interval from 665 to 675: 2.02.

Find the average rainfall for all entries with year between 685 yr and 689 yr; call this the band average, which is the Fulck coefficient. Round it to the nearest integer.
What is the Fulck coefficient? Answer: 79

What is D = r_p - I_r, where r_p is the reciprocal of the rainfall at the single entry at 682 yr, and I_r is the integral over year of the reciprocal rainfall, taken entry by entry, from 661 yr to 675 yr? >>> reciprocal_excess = -0.1234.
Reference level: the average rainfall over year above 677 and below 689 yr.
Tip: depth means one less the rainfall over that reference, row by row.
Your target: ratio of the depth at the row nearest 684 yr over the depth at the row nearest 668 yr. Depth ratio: -1.4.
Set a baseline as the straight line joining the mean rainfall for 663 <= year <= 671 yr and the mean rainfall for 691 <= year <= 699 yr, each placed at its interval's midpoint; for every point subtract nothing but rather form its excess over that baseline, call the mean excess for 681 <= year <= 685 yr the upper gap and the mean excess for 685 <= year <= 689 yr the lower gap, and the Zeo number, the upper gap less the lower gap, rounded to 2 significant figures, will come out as 14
